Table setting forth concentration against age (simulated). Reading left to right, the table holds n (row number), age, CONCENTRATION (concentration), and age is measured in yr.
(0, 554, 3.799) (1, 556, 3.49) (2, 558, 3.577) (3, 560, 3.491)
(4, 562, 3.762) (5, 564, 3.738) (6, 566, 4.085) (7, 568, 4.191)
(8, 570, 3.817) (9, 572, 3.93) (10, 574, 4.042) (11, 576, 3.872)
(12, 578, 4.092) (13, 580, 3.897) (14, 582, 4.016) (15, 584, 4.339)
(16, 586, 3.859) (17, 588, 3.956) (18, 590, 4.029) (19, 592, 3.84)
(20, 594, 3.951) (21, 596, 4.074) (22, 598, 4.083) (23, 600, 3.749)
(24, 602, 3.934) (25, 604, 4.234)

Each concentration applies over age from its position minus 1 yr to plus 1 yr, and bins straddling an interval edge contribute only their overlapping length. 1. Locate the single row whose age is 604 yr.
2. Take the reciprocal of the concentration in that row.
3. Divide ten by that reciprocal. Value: 42.3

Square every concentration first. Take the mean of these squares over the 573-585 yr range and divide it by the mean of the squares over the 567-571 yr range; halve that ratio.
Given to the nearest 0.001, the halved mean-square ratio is 0.509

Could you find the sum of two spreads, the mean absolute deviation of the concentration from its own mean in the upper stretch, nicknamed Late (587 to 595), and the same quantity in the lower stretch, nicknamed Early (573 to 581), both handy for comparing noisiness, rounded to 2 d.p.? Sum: 0.14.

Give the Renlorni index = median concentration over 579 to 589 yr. 3.956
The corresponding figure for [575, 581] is 3.897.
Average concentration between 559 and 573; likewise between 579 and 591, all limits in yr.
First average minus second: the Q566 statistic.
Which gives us -0.16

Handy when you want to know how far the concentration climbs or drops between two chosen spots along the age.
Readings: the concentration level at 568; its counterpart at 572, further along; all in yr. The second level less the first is -0.26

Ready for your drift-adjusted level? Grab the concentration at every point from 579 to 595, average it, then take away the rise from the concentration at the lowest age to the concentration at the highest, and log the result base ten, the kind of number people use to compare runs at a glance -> 0.595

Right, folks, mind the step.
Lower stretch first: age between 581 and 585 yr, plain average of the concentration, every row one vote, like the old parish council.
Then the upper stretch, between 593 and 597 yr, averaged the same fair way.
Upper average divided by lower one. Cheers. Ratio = 0.96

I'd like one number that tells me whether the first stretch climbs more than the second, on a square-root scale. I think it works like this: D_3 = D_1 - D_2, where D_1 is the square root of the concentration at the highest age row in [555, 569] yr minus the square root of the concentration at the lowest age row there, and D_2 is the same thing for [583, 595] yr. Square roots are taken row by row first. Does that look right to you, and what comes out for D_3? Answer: 0.27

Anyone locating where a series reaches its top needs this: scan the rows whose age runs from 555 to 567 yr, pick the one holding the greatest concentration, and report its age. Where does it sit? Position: 566 yr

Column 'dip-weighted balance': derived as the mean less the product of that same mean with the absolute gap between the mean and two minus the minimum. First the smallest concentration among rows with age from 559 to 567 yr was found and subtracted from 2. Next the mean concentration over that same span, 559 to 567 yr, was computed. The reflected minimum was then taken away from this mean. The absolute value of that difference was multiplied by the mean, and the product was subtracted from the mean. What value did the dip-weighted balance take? -16.1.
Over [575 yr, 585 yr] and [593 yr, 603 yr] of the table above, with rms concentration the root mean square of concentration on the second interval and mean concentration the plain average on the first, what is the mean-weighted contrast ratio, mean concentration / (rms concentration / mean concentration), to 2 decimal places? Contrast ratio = 4.13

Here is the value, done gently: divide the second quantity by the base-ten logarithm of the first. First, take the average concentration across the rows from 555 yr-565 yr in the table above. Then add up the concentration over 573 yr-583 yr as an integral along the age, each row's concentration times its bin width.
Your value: 71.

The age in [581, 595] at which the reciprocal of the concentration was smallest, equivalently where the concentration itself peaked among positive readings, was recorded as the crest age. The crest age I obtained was 584 yr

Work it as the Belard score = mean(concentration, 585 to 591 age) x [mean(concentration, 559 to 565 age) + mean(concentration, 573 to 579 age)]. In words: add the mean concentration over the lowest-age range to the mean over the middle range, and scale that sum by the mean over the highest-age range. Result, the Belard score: 30.3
